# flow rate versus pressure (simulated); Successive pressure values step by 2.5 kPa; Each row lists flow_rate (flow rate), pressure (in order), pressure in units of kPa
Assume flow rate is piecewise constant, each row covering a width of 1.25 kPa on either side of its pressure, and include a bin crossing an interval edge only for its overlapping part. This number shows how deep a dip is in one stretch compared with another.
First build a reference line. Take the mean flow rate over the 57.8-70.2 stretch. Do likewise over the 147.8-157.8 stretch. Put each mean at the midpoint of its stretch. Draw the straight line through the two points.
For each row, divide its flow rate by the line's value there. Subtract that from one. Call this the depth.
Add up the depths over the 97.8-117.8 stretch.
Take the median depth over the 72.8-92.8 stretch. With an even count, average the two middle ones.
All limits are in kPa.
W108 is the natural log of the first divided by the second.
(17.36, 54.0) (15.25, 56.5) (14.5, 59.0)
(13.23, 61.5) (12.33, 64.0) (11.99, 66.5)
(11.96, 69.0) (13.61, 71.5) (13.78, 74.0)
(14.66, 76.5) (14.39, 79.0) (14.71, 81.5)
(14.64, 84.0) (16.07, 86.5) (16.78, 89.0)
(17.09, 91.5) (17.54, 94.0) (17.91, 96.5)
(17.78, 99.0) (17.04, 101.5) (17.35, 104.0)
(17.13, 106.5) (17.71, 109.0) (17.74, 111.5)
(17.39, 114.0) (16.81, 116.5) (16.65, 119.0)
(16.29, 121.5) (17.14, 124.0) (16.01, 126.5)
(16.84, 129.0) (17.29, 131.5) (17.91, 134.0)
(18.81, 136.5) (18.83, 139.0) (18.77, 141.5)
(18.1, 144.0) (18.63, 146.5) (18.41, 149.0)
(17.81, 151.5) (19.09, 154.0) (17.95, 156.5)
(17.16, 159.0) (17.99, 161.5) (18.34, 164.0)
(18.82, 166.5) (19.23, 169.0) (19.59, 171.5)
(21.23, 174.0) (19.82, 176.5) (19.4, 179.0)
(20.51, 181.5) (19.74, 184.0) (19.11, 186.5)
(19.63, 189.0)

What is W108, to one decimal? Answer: 2.6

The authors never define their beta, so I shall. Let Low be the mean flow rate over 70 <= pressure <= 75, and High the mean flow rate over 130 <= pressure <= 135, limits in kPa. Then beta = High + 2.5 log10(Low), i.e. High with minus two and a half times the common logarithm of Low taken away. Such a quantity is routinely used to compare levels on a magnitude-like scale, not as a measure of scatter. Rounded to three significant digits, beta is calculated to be 20.4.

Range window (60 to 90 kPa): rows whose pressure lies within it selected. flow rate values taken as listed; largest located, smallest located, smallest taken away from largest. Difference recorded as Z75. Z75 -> 4.8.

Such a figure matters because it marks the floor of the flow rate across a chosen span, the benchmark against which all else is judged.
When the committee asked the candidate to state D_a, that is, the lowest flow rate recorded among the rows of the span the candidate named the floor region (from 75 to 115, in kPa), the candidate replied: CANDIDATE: 14.39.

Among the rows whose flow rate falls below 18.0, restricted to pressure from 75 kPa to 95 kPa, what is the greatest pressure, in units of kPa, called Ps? 94.0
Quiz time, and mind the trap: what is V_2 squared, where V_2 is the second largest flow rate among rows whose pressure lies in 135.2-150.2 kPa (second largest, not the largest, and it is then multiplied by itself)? 354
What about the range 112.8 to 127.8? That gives 294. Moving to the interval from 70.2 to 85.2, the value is 215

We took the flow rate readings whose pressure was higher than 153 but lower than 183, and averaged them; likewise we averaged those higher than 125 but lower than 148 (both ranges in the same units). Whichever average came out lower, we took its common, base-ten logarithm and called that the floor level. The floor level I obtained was 1.253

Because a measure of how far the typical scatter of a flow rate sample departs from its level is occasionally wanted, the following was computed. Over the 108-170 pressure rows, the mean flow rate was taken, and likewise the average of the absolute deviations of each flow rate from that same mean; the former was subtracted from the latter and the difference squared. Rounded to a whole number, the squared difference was 292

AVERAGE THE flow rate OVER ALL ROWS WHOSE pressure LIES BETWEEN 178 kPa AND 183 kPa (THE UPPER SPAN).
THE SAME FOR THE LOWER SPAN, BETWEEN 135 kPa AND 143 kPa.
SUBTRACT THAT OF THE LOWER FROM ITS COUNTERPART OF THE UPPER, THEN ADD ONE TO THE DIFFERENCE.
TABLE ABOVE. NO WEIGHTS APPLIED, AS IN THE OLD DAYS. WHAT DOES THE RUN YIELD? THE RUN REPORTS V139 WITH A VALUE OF 2.2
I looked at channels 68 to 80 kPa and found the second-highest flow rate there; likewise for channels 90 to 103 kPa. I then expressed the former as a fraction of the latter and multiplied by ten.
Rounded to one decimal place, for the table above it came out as 8.1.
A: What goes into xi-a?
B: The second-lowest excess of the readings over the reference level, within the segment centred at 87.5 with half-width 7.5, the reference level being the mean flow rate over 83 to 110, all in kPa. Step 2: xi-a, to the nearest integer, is -2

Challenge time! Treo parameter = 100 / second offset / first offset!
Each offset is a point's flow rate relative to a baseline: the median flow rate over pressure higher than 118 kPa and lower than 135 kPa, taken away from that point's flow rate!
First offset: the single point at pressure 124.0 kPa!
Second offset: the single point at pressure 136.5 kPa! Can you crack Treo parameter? 169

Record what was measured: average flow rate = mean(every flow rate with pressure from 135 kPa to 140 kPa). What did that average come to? 18.8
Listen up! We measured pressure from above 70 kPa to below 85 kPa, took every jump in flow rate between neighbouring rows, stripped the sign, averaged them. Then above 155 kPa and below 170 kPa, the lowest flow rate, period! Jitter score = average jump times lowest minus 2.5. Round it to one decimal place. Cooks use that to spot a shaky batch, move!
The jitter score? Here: 3.4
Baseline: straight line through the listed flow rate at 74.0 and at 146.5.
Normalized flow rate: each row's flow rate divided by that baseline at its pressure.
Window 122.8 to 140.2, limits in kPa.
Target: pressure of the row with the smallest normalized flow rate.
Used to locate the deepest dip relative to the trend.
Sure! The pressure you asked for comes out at 126.5 kPa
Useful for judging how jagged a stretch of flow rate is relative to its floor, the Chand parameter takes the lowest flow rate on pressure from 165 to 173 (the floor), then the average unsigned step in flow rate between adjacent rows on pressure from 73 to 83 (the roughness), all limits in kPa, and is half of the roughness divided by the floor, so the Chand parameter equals 0.0130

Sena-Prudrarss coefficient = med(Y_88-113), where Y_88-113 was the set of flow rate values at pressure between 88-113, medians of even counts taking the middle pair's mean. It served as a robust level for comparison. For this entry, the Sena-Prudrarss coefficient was 17.4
